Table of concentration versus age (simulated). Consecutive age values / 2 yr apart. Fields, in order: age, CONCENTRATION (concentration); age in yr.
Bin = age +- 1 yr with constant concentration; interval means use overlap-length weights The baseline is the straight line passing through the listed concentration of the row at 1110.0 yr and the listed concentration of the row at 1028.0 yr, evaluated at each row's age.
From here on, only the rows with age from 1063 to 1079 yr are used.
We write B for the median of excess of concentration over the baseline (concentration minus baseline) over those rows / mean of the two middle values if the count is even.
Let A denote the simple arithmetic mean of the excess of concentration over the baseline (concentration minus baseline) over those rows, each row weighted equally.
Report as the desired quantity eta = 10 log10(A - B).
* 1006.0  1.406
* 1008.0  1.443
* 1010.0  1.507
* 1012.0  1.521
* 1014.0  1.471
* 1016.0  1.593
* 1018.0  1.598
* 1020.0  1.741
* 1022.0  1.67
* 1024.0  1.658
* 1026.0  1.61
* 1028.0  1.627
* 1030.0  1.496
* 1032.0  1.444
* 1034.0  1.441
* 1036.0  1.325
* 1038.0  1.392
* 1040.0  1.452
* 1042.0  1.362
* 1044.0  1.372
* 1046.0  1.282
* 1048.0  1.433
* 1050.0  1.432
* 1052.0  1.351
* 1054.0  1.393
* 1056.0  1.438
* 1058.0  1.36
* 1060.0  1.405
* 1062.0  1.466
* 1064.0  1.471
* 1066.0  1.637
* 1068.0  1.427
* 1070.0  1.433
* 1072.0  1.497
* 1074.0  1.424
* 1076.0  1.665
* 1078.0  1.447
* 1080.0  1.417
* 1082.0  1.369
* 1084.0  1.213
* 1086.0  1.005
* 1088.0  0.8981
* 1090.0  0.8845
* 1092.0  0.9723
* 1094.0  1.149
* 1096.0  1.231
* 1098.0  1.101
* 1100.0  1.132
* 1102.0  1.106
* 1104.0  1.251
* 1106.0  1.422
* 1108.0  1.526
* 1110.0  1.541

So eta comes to -14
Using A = -0.082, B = -0.12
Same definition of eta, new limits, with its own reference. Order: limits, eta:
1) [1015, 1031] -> -28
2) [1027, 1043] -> -27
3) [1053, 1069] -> -18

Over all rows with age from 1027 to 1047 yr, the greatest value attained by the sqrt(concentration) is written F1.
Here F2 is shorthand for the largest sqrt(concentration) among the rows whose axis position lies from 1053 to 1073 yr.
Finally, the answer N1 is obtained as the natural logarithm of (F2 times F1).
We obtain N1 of 0.49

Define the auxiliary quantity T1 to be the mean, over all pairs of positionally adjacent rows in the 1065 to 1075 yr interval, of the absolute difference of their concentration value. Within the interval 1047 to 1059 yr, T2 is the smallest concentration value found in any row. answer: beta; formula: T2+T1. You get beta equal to 1.44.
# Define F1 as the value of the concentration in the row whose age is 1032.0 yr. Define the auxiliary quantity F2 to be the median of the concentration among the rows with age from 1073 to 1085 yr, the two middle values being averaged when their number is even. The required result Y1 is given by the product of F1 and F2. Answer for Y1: 2.1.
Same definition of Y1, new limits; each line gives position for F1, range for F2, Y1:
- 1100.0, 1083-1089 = 1.1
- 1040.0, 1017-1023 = 2.4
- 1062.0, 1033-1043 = 2.0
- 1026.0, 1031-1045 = 2.2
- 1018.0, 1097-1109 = 1.9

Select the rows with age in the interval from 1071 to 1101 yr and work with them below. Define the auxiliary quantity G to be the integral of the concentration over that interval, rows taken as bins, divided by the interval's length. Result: 1.23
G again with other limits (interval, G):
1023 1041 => 1.49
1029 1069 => 1.42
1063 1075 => 1.48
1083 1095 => 1.02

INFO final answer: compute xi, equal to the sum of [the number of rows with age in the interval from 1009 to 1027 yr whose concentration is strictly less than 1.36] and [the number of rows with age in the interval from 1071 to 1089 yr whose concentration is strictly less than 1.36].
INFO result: 3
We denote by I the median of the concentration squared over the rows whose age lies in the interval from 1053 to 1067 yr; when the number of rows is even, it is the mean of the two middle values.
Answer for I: 2.07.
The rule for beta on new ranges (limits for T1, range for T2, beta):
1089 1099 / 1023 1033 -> 1.56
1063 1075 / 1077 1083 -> 1.47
